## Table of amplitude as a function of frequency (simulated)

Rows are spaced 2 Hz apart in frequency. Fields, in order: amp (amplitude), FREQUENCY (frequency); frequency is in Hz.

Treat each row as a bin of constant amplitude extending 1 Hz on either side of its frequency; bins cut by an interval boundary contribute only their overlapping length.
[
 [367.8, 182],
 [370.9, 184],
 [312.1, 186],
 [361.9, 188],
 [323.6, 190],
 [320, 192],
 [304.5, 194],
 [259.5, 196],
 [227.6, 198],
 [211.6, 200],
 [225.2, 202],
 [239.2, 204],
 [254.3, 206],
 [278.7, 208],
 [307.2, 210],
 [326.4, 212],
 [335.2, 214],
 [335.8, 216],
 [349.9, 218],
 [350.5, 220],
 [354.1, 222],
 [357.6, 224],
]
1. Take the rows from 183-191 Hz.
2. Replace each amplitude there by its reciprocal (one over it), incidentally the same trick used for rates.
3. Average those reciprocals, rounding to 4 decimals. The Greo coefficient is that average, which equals 0.0029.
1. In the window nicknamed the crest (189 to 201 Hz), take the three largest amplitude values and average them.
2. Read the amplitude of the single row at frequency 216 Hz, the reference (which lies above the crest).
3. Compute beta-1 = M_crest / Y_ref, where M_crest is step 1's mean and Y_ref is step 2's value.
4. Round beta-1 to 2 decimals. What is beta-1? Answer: 0.94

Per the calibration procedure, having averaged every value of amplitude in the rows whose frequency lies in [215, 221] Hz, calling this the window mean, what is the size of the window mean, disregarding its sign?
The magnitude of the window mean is 345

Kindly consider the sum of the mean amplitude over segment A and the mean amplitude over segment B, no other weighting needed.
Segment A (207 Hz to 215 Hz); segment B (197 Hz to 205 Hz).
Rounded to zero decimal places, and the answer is 538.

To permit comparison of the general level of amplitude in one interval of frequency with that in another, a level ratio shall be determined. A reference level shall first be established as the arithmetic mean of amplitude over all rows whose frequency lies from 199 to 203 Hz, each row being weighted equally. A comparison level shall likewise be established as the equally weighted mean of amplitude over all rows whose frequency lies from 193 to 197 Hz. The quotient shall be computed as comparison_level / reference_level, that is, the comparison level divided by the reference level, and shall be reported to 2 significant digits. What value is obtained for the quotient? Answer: 1.3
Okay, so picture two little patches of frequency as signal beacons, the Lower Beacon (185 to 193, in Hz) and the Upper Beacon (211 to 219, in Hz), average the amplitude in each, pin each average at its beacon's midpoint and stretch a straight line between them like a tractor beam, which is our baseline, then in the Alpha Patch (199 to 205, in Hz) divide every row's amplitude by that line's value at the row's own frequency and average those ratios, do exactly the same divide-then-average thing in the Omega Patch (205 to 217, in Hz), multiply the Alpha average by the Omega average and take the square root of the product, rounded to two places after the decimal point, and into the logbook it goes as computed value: 0.79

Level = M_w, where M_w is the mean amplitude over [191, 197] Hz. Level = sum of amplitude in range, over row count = 295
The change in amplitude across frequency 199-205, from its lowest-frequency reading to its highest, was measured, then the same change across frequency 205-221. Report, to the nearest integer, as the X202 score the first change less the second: -69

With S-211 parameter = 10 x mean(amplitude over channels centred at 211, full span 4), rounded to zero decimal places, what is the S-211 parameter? 3168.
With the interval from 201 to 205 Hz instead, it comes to 2322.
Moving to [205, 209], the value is 2665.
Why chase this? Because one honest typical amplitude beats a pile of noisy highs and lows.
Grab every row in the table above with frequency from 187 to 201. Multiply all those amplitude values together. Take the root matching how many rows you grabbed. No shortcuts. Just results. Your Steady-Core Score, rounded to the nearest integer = 282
